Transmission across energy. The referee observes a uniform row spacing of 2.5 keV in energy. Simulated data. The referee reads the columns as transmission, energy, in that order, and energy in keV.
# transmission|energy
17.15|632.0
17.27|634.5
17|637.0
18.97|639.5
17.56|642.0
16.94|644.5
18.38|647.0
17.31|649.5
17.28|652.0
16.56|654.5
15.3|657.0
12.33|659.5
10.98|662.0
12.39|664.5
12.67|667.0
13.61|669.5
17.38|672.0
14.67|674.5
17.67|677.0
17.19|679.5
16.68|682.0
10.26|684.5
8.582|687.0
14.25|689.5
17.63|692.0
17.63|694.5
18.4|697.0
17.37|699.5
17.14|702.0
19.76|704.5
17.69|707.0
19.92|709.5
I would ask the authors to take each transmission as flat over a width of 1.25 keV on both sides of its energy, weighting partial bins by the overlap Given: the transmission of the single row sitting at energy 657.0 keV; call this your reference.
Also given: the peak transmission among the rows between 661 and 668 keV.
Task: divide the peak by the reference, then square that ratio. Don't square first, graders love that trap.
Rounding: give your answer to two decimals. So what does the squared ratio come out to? 0.69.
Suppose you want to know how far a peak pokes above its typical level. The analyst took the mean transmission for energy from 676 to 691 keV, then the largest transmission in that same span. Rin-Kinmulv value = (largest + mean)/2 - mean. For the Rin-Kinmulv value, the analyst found 1.8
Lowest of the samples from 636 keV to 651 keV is 16.94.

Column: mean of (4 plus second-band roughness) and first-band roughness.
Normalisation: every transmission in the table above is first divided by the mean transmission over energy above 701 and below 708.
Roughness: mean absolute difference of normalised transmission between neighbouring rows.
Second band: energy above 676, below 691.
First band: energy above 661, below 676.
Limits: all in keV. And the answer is 2.13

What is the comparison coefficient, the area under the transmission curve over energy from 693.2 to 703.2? 176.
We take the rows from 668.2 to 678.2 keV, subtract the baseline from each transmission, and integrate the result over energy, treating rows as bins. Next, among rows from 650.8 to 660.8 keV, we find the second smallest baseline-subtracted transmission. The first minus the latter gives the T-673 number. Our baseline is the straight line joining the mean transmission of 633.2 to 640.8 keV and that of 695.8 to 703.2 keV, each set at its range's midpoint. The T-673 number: -16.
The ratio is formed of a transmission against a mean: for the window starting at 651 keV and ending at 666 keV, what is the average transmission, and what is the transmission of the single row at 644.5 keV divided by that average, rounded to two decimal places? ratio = 1.20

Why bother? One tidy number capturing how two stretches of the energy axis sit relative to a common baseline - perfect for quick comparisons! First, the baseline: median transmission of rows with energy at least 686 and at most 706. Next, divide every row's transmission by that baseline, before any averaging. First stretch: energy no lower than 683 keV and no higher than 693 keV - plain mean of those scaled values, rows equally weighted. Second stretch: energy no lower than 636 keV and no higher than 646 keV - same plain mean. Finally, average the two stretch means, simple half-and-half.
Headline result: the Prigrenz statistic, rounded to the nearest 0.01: 0.87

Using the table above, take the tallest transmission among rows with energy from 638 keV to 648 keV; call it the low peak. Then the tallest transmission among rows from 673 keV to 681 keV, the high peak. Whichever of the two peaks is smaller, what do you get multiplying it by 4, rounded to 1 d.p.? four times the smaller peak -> 70.7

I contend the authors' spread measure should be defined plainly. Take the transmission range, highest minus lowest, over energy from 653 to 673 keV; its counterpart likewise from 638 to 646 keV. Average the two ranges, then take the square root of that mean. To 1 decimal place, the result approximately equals 2.1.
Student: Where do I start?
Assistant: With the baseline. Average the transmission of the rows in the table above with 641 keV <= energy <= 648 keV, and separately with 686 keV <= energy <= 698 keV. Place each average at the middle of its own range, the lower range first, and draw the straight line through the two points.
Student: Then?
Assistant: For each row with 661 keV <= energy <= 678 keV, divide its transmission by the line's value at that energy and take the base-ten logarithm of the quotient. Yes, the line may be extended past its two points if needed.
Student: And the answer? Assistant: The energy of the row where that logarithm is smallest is 662.0 keV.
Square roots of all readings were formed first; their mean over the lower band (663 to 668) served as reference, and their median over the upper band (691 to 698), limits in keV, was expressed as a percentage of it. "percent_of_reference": 119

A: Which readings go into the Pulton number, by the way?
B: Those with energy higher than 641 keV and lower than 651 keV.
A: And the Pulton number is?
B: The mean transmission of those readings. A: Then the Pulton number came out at 17.5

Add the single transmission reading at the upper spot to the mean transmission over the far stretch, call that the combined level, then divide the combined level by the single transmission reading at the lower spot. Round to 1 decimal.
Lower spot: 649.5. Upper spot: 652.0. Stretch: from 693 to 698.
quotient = 2.0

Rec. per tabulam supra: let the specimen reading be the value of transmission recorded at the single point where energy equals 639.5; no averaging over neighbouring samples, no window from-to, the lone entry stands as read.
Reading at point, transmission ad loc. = 18.97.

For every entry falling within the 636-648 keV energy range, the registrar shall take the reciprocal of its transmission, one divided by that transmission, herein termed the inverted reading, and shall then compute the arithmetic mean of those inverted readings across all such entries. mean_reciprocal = 0.0564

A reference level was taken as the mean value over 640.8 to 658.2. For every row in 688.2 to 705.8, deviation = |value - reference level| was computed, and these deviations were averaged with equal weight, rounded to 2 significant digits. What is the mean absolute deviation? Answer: 1.2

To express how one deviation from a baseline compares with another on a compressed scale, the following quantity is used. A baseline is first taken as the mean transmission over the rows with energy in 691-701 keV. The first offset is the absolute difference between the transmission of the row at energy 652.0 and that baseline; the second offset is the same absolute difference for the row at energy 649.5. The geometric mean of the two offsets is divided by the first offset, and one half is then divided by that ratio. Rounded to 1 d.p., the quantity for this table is 0.5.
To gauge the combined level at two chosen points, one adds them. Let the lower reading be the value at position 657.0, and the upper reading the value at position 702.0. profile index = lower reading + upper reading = 32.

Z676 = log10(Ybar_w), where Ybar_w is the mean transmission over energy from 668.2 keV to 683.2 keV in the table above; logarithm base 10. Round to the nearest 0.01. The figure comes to 1.21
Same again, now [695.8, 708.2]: 1.26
